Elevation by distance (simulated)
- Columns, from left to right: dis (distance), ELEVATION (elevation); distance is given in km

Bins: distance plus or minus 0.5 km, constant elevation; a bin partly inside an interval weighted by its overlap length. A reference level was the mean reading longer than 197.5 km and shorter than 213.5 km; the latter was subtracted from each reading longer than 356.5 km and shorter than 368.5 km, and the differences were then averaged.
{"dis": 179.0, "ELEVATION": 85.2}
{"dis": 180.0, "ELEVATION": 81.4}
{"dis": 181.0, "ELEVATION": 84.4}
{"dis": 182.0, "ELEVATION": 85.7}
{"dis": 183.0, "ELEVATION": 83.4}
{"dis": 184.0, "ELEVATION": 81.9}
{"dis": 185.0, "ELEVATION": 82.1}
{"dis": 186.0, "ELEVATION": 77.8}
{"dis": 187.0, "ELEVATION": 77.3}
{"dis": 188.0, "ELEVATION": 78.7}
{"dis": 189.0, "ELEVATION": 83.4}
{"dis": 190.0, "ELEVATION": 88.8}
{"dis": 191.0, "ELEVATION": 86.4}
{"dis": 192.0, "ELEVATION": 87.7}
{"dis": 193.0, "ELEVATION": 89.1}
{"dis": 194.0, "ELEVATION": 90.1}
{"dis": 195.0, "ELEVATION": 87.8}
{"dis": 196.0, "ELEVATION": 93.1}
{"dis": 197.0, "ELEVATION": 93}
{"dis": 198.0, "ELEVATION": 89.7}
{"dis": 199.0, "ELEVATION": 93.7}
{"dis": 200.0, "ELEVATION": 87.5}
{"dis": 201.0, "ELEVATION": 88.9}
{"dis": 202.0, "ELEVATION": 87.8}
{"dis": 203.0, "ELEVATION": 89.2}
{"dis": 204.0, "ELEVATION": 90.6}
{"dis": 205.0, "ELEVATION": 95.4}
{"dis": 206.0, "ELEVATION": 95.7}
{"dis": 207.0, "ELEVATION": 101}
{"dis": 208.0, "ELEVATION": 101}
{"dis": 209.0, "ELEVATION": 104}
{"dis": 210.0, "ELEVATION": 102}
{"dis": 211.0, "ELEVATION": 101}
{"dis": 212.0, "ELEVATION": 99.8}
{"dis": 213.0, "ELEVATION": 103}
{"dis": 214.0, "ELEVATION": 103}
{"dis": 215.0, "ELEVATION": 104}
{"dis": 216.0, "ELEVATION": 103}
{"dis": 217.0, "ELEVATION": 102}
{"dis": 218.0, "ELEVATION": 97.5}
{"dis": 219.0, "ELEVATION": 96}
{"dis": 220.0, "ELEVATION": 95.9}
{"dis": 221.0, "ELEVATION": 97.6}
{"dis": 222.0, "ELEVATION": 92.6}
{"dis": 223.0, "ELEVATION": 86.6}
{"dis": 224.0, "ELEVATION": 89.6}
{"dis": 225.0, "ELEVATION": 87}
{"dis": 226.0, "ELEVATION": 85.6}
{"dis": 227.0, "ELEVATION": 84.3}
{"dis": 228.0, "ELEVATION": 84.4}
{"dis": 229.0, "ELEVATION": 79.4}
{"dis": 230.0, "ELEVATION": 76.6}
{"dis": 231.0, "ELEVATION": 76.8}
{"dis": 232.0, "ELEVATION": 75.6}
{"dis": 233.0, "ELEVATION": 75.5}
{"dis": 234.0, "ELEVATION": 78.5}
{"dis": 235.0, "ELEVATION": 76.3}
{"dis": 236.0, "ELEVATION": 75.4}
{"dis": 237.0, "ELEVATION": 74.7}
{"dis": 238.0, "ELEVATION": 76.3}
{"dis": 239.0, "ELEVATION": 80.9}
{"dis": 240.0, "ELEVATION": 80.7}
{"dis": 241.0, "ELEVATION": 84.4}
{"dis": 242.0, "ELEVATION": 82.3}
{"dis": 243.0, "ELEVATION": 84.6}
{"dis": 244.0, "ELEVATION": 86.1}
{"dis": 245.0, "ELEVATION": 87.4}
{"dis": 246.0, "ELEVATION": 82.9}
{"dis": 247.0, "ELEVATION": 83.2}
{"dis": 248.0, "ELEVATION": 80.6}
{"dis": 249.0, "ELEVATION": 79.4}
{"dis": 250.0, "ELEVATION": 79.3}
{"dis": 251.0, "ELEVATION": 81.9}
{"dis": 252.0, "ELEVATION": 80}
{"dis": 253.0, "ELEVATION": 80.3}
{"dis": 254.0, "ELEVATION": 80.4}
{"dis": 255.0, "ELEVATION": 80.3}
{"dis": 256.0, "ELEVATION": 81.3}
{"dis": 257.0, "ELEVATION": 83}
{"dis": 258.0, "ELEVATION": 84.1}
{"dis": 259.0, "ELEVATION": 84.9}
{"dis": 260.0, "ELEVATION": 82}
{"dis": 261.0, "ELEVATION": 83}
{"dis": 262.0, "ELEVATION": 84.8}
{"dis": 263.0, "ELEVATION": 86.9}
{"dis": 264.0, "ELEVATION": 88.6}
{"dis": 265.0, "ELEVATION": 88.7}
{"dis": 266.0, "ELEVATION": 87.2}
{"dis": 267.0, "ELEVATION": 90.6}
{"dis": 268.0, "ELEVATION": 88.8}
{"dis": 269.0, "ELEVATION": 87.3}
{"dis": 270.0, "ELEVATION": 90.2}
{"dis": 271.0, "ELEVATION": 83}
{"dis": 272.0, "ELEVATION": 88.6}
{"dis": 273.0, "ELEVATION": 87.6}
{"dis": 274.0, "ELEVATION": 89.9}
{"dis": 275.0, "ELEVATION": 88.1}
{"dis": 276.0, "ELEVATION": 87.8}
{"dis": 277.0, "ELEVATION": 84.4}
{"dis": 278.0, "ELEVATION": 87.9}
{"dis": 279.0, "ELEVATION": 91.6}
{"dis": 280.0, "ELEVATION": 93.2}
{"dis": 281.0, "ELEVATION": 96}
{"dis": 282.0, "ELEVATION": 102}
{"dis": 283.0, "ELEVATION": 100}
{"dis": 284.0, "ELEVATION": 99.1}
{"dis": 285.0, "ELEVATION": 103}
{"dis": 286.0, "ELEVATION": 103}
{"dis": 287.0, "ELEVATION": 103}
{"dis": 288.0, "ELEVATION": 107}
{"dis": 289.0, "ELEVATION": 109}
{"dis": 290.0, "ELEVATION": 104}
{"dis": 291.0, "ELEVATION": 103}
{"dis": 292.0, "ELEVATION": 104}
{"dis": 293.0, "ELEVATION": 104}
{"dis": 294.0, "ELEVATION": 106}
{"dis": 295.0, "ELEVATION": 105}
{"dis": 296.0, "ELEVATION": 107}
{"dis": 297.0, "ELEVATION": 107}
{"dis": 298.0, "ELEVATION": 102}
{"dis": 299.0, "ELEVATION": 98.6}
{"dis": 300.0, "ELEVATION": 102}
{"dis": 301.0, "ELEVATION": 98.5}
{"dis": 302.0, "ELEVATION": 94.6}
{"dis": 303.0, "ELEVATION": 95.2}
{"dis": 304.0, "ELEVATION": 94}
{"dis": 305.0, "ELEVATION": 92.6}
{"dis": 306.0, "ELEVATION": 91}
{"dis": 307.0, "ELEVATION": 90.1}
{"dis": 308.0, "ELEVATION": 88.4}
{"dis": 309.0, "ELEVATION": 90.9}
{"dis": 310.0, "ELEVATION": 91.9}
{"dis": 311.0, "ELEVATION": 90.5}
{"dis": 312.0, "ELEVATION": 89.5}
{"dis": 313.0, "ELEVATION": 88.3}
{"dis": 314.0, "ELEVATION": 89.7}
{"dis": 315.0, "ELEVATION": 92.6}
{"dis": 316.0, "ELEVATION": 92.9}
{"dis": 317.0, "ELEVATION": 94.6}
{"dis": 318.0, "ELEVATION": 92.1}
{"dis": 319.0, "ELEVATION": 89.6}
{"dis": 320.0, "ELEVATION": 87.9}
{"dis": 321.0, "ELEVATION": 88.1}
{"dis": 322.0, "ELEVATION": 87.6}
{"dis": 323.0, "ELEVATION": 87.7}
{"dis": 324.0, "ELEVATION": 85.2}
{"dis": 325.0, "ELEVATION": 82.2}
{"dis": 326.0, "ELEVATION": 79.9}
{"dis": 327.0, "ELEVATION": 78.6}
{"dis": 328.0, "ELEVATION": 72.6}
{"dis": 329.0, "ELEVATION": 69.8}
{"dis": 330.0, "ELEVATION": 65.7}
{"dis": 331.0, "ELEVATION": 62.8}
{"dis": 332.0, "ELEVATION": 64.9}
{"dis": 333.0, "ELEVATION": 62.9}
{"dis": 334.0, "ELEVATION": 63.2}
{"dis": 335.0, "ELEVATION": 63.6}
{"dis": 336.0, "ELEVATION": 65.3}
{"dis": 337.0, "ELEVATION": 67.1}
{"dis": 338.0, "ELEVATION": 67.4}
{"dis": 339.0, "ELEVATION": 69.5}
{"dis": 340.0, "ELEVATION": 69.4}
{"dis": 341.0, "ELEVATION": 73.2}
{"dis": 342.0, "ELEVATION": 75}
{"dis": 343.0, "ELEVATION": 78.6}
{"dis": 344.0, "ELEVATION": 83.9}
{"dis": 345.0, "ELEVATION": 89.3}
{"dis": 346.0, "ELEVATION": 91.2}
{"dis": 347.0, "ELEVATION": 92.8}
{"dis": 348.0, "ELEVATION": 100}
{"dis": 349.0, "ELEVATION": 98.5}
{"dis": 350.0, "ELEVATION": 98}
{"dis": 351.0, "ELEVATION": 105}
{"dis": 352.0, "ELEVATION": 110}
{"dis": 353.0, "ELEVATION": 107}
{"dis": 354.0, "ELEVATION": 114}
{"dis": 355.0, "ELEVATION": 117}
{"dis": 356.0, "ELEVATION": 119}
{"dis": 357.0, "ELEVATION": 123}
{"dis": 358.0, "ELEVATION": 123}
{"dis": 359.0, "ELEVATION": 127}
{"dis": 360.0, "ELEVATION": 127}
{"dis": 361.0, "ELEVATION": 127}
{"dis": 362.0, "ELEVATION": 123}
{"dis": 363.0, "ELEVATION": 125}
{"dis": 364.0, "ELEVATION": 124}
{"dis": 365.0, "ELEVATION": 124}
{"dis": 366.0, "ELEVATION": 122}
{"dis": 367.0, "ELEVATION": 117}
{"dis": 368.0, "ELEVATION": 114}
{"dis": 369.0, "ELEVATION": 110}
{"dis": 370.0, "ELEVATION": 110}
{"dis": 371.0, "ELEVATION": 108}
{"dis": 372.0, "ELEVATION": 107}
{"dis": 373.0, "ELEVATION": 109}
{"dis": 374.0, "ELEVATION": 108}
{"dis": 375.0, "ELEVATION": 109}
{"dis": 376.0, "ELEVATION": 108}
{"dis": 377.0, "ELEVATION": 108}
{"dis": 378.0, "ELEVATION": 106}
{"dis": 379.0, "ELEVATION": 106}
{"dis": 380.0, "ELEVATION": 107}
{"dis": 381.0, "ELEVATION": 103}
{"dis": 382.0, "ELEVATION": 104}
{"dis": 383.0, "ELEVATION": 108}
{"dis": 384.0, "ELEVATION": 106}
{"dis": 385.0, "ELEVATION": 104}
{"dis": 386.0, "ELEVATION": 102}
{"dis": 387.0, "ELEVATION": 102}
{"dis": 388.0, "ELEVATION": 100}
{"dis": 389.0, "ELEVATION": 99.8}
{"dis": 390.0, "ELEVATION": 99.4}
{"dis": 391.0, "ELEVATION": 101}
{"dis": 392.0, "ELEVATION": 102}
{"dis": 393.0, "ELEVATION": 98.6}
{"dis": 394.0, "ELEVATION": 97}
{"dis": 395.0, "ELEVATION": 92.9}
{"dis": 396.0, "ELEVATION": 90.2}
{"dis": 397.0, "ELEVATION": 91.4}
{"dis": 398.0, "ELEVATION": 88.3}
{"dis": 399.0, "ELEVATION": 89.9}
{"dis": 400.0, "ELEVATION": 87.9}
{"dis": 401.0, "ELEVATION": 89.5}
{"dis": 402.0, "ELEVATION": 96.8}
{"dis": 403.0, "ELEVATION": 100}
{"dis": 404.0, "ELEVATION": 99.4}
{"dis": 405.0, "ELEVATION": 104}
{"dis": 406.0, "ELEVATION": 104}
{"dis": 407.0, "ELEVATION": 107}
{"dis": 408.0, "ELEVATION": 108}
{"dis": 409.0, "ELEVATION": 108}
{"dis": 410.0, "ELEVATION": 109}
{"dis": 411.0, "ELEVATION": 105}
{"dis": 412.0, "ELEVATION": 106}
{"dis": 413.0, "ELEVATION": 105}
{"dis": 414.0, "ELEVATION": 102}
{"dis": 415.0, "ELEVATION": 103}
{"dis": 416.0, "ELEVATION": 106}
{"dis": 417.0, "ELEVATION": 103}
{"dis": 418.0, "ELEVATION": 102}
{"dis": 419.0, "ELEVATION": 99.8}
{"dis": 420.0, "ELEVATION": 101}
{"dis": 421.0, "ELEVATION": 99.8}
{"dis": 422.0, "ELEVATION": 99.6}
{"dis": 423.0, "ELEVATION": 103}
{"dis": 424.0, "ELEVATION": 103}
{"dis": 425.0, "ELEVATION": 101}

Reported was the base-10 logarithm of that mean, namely 1.4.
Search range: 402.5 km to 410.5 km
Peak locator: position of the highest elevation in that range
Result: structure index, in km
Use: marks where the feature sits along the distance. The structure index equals 410.0 km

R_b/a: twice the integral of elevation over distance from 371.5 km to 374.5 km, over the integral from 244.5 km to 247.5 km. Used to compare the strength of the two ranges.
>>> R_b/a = 2.6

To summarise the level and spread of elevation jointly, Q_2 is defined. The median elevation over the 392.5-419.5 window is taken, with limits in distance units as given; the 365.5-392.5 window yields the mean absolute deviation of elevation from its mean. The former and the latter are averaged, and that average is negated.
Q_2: -53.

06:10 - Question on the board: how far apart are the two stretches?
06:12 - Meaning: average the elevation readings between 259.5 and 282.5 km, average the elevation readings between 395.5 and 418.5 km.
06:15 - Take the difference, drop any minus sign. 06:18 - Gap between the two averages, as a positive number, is 12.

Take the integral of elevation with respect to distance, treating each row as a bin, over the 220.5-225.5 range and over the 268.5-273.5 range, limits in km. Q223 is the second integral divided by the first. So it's 0.96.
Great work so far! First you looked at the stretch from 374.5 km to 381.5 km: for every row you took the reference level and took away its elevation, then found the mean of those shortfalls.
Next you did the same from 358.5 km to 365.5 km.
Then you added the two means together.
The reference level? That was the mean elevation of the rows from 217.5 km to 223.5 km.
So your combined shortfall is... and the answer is -43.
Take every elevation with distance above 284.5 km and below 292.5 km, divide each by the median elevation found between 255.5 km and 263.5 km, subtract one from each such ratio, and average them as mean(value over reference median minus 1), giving 0.251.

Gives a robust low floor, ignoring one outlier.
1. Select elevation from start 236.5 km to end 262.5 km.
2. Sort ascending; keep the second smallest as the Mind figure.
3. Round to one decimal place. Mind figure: 76.3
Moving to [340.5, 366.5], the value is 75.0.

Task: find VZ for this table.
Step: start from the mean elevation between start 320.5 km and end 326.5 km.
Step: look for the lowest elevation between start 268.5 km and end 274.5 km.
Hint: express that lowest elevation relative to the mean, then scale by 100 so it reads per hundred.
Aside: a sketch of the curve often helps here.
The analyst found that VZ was 98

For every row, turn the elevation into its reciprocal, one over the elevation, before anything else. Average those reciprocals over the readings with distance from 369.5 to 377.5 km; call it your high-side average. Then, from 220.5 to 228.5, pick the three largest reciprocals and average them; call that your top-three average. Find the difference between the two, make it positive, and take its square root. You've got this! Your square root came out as 0.051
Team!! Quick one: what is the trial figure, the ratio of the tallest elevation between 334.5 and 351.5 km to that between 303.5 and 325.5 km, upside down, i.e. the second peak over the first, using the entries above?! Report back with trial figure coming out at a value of 0.90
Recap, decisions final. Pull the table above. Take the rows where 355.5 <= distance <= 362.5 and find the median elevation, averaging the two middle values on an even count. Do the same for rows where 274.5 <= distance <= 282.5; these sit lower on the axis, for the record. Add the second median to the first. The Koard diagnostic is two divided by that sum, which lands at 0.0094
